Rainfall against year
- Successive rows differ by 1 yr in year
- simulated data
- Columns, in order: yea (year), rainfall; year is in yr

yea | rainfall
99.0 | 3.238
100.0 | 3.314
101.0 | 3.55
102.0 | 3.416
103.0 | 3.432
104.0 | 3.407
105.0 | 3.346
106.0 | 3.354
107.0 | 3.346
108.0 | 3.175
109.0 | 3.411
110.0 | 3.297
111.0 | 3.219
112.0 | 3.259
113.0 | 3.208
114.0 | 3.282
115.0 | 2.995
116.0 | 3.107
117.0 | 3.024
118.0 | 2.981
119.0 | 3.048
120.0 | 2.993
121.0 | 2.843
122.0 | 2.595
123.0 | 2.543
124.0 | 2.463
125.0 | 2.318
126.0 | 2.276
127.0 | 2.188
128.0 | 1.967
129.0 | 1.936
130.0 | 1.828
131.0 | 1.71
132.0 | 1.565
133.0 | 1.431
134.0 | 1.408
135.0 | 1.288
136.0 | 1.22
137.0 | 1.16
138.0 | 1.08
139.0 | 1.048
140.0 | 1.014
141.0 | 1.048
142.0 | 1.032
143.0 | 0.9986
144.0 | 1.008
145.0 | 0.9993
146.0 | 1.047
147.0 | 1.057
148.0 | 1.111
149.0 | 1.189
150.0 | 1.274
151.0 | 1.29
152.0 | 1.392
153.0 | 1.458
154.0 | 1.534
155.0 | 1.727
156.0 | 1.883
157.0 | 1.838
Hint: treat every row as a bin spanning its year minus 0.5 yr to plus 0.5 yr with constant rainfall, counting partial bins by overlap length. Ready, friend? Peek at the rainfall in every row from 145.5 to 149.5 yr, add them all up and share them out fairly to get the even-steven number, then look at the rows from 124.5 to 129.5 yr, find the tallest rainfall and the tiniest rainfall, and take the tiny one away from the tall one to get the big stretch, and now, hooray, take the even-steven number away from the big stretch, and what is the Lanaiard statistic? -0.72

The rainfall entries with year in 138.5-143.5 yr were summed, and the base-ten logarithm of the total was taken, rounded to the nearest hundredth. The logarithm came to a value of 0.71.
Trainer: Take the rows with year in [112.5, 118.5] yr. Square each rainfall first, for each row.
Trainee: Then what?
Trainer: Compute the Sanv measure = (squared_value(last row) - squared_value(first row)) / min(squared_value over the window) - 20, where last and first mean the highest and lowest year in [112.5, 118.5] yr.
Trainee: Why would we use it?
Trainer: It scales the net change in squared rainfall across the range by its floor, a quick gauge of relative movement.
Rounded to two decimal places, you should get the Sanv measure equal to -20.16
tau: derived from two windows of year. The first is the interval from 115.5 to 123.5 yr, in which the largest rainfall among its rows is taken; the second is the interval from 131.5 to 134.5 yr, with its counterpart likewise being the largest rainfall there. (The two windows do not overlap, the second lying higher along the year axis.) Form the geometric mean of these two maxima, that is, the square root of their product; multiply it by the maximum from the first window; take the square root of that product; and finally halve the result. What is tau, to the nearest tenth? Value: 1.3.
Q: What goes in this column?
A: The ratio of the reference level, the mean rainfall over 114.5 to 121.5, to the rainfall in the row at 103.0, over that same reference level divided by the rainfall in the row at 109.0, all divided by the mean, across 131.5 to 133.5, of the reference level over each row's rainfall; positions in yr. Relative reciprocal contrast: 0.50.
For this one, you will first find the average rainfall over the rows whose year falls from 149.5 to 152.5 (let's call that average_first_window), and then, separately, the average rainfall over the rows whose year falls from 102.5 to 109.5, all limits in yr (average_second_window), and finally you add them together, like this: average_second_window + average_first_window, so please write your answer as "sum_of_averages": 4.67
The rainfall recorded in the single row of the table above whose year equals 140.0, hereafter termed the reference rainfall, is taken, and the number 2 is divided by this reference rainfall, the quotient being 2.0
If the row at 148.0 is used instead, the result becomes 1.8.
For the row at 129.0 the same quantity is 1.0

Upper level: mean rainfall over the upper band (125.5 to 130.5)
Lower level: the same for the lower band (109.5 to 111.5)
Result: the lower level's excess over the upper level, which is 1.2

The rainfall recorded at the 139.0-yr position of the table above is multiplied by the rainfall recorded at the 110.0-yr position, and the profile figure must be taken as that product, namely 3.5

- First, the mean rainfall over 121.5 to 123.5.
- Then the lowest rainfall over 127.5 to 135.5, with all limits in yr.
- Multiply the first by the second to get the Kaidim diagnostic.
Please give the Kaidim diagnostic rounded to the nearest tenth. 3.3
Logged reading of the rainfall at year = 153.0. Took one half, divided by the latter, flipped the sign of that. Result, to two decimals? -0.34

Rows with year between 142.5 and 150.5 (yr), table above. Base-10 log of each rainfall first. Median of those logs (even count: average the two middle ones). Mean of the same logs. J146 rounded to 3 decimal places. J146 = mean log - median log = 0.012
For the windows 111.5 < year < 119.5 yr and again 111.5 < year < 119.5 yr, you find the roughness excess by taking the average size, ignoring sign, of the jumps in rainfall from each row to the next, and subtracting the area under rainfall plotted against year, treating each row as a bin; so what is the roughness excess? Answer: -25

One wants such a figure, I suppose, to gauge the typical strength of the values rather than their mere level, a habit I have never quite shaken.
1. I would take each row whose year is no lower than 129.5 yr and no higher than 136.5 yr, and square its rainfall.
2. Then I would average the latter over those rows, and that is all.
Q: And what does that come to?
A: 2.3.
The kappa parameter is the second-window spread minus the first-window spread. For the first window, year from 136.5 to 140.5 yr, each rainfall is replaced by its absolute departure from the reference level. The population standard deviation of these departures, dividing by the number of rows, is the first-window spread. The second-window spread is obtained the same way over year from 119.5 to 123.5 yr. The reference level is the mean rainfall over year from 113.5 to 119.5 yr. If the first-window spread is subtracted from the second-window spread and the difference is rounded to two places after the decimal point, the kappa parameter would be 0.13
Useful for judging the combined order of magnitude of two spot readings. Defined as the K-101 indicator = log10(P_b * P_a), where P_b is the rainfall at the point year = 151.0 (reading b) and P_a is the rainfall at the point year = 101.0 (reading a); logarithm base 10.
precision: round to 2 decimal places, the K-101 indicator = 0.66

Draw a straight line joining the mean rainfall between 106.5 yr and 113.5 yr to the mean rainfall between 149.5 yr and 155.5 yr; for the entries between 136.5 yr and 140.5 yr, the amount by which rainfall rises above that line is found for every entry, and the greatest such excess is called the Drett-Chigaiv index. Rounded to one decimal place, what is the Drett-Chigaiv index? -1.0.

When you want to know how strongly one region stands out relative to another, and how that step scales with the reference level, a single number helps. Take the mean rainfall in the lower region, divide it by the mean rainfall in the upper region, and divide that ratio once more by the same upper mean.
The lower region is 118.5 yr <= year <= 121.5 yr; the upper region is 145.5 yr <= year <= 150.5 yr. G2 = 2.3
